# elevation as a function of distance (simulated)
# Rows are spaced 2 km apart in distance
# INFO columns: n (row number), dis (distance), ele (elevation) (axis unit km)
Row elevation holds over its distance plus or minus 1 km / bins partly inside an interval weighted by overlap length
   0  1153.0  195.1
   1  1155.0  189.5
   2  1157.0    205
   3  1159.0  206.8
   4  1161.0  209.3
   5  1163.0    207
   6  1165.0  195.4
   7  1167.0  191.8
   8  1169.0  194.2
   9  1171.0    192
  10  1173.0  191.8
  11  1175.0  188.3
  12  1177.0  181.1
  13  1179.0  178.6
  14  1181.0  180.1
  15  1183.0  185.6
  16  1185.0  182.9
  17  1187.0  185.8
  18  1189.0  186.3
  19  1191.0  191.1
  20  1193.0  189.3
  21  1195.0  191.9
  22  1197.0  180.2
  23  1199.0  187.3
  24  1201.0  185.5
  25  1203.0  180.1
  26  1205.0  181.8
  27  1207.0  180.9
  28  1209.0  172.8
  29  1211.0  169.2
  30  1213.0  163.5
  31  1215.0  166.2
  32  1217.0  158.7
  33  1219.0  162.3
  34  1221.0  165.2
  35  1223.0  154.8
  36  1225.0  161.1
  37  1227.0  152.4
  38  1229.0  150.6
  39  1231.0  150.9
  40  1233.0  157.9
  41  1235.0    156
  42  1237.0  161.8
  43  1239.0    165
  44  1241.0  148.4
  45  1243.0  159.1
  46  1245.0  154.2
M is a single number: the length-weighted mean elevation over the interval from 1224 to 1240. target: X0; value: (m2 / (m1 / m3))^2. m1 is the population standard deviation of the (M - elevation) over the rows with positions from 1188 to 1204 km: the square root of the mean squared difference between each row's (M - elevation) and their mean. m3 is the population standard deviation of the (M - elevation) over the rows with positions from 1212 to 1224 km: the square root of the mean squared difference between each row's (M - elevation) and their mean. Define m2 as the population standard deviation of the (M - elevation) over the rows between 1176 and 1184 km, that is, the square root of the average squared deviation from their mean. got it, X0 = 6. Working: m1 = 4.2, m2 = 2.6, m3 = 3.9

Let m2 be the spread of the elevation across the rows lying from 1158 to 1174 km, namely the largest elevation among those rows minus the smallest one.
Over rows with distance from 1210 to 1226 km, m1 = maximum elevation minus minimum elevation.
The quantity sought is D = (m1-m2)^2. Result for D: 10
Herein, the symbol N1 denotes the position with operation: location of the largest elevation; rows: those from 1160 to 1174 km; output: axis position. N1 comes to 1161.0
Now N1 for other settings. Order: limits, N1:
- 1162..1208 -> 1163.0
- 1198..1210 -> 1199.0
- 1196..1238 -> 1199.0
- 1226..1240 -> 1239.0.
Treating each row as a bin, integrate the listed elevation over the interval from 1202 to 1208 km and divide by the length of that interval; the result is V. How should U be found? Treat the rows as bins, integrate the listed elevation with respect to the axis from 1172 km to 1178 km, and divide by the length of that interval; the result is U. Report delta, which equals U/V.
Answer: 1.03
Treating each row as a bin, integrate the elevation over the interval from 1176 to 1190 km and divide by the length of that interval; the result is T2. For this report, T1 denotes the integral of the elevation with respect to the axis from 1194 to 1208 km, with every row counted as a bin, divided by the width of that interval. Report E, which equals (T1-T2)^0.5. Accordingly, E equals 1.0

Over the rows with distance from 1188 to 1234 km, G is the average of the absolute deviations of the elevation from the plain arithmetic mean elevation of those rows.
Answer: 12.4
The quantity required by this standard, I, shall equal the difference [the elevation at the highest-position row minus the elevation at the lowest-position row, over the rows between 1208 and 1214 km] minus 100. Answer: -109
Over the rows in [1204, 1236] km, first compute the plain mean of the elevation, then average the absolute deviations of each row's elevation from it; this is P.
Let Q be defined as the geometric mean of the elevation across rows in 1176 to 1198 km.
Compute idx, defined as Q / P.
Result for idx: 25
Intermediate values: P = 7.53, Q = 185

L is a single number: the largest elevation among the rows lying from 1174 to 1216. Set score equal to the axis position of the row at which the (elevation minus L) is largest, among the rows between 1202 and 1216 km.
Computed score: 1205.0 km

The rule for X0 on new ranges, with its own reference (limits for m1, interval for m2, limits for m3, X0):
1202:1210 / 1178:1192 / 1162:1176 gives 37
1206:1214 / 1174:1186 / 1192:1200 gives 5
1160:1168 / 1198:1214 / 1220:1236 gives 25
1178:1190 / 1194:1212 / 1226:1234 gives 42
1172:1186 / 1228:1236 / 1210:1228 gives 14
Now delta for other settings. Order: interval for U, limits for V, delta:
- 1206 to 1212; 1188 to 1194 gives 0.92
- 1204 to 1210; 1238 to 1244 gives 1.13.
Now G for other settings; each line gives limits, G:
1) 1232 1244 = 3.9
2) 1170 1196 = 3.9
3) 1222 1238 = 3.5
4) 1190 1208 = 4.1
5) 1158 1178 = 7.2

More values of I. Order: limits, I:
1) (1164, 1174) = -104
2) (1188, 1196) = -94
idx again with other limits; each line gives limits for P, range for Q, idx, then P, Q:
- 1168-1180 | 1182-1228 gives 34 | 5.21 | 175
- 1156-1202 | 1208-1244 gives 24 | 6.78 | 160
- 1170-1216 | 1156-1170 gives 33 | 6.13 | 201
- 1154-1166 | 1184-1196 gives 29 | 6.48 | 188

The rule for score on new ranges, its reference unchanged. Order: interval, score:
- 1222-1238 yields 1237.0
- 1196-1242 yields 1199.0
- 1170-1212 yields 1171.0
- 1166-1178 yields 1169.0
